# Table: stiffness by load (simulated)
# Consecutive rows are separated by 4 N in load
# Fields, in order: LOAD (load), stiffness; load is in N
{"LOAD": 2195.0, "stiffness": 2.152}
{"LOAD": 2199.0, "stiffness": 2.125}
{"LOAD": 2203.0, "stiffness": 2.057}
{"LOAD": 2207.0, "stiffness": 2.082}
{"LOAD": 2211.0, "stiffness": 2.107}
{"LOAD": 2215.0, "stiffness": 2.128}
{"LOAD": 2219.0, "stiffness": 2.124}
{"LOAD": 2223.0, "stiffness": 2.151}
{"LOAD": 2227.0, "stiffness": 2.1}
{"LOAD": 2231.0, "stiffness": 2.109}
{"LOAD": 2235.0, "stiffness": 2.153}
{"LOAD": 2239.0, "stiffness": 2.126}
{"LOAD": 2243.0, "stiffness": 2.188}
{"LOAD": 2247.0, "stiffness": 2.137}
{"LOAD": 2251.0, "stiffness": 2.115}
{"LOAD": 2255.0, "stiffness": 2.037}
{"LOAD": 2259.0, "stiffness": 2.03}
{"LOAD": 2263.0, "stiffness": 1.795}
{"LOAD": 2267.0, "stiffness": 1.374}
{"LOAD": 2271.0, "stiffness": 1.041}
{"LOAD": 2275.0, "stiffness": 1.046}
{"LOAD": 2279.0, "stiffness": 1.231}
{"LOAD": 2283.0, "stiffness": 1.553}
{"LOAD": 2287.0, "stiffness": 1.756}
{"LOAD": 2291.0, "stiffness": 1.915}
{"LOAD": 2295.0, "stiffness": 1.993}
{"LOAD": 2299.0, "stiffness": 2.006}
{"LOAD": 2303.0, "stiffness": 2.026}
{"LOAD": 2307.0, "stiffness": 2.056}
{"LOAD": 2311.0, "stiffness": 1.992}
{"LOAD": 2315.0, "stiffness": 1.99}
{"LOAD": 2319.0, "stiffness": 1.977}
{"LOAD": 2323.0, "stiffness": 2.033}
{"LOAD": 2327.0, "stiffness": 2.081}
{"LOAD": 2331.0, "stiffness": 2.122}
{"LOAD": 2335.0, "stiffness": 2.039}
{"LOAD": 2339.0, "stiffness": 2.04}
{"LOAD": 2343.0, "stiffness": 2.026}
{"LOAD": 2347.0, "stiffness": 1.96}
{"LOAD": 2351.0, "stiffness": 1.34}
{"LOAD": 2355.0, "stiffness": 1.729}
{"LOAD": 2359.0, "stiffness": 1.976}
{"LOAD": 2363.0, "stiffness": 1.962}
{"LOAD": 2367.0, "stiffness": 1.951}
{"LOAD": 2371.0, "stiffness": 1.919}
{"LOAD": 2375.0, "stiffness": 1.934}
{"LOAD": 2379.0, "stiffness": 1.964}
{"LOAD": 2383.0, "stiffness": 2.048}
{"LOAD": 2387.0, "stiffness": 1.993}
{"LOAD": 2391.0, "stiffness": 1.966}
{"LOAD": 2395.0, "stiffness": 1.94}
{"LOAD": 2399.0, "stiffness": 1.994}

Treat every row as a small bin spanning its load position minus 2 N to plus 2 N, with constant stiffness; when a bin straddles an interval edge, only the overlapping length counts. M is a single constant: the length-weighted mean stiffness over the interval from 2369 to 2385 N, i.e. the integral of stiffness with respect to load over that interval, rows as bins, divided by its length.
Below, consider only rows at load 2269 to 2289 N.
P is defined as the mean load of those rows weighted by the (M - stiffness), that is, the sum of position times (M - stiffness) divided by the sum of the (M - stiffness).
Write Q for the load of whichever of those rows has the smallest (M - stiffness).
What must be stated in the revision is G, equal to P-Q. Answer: -10.4 N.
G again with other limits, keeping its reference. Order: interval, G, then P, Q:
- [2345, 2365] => -7.0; 2352.0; 2359.0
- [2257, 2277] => 12.3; 2271.3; 2259.0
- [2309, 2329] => -4.3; 2322.7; 2327.0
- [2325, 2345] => 2.4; 2333.4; 2331.0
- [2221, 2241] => -4.0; 2231.0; 2235.0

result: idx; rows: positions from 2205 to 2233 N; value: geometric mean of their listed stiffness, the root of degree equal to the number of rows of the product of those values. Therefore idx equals 2.1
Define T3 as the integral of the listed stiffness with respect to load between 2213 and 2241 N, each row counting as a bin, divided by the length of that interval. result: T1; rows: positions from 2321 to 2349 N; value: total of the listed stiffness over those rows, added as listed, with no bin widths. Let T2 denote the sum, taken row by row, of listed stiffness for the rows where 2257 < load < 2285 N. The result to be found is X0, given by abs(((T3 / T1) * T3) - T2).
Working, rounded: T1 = 14.3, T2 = 10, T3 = 2.13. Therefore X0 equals 9.8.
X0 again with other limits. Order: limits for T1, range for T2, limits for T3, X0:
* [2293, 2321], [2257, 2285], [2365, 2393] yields 9.8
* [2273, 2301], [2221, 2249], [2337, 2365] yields 14.7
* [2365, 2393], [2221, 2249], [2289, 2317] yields 14.7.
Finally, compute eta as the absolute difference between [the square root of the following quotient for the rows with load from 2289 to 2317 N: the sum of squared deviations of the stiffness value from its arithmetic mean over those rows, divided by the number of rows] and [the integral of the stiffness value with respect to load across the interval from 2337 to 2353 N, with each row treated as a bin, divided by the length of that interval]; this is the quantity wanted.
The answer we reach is 1.80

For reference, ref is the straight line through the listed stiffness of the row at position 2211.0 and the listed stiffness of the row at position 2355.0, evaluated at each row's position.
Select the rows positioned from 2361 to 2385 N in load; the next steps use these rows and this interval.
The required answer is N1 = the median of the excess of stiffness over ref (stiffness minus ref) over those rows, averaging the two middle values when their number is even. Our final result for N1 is 0.26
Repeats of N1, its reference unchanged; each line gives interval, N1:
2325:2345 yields 0.27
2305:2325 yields 0.16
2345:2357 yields 0.00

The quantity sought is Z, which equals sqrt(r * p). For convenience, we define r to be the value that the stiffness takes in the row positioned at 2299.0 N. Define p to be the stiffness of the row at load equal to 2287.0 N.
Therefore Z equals 1.88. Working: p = 1.756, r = 2.006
